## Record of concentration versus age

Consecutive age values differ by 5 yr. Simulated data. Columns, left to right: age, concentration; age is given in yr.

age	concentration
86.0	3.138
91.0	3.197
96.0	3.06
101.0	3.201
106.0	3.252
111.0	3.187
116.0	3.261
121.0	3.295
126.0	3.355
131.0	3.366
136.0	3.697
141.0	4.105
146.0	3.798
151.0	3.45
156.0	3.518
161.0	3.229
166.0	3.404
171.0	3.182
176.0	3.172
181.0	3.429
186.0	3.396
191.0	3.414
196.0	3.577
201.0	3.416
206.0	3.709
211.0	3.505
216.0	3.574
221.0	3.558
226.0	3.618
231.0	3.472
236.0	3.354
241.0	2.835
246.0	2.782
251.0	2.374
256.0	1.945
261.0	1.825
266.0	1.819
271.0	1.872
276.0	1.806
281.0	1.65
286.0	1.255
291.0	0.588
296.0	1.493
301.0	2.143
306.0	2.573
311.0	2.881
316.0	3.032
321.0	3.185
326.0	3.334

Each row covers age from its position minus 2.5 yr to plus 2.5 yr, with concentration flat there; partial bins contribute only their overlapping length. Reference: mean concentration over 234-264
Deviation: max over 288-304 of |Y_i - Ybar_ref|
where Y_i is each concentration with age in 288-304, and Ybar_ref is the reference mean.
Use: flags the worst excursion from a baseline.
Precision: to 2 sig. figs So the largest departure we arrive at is 1.9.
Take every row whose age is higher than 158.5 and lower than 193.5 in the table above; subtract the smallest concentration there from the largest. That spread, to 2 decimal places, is 0.26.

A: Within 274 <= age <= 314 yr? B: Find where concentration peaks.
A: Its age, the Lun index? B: 311.0 yr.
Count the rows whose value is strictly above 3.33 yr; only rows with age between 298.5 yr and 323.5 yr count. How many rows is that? 0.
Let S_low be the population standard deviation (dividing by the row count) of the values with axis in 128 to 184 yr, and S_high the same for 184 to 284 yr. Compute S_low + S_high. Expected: 1.0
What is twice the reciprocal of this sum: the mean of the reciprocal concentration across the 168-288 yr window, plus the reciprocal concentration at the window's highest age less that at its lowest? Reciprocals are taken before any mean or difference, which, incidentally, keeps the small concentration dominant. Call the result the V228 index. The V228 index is 2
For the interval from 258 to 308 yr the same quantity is 4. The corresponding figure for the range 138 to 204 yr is 6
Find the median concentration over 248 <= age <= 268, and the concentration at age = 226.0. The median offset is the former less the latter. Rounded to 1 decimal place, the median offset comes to -1.7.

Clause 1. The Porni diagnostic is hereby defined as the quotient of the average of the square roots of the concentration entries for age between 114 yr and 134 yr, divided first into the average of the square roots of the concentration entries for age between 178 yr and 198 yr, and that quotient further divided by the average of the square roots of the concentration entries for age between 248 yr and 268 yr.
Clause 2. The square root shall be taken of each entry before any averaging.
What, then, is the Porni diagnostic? 0.72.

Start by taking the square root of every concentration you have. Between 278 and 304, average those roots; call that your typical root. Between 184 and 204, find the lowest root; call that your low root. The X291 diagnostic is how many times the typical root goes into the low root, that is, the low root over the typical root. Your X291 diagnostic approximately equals 1.6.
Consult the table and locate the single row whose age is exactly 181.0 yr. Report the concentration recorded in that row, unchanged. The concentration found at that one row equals 3.429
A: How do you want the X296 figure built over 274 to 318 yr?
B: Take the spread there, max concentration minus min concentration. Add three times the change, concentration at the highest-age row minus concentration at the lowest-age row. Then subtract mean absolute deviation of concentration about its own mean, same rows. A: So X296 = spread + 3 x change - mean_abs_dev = 5.5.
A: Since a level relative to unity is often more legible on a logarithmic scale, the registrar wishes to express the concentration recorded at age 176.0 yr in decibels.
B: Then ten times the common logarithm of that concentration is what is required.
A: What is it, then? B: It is 5.01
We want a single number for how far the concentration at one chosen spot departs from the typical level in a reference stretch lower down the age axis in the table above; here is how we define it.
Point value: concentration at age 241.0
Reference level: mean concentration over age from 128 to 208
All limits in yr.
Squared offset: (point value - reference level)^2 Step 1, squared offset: 0.43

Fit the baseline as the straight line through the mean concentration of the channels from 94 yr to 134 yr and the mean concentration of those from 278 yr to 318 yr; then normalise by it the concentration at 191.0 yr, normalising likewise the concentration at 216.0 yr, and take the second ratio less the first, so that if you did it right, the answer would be 0.15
